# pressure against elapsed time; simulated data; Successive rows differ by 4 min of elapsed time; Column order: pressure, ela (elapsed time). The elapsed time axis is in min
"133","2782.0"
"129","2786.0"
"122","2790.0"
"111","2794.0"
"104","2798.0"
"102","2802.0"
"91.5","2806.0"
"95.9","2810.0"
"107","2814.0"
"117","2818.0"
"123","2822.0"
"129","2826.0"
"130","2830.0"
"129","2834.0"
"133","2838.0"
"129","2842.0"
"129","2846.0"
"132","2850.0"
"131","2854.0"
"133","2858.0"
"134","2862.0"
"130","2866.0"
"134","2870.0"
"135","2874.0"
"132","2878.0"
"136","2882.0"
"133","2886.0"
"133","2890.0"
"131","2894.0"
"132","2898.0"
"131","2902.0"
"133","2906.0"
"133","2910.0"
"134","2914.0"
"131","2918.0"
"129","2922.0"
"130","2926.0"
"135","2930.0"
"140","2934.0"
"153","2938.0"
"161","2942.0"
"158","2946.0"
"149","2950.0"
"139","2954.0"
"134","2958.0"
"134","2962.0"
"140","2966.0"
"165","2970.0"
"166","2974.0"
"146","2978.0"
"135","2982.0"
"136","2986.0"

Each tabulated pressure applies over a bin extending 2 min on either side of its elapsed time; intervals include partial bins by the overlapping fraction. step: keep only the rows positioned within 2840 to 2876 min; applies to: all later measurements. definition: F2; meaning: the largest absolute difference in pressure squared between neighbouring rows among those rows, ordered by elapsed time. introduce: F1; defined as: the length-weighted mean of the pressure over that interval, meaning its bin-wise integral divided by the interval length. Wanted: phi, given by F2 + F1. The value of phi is 1188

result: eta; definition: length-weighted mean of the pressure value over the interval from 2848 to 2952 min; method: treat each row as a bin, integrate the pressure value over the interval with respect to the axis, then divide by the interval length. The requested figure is 136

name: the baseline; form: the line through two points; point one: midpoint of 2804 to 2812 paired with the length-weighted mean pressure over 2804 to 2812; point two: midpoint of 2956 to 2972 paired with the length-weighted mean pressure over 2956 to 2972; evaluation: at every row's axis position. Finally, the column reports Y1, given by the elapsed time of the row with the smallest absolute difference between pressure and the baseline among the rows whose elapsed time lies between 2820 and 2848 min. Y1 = 2846.0 min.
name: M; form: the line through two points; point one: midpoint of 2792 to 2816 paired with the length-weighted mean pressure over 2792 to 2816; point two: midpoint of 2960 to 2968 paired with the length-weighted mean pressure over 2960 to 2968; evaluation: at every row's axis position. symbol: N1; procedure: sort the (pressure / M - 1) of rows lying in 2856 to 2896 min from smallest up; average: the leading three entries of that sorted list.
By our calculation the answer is 0.10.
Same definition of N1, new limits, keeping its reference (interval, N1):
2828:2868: 0.15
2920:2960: 0.00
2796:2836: -0.06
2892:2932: 0.02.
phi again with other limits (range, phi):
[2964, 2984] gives 7775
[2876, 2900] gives 1205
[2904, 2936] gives 1508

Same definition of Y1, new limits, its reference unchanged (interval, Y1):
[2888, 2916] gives 2914.0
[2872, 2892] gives 2890.0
